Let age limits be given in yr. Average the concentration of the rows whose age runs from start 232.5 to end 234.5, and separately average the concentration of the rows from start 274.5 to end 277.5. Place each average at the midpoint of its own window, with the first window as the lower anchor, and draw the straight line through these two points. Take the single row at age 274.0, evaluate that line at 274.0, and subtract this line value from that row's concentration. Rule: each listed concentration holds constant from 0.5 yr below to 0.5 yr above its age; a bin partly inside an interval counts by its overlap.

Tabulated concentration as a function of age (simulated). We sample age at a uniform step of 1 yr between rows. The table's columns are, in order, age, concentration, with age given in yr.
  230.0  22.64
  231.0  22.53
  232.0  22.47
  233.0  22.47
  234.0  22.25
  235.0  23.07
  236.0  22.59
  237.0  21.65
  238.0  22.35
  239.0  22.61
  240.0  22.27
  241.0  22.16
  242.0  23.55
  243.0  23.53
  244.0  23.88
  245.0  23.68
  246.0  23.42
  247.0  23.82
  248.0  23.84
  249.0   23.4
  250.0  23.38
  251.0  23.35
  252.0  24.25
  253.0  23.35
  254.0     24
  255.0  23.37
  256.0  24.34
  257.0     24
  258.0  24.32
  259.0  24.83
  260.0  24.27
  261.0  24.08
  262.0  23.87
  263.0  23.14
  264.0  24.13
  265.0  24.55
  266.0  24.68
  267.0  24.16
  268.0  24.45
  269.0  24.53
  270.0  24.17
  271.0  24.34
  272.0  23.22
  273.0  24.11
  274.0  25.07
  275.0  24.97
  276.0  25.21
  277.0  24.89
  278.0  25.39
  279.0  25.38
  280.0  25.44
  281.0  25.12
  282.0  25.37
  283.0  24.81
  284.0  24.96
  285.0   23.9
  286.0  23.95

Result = 0.2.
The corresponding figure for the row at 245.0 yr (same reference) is 0.6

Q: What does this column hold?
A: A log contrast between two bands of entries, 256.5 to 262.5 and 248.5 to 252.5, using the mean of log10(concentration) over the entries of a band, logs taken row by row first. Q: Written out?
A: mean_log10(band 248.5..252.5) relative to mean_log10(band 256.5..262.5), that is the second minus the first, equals -0.012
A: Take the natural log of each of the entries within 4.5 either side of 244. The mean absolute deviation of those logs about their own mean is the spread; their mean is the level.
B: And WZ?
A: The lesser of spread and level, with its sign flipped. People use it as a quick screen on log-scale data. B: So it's -0.022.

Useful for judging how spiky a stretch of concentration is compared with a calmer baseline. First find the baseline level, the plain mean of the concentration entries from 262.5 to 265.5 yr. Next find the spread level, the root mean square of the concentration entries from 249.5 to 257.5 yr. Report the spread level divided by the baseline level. 0.99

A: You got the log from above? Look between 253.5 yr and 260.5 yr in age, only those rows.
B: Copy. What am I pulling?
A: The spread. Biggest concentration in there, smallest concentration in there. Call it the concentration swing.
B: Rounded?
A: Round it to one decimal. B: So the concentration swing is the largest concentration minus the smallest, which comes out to 1.5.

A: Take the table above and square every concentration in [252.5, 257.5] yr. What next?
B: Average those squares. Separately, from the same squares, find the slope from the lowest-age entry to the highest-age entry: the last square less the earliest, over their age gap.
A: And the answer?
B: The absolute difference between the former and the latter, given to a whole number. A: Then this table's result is 559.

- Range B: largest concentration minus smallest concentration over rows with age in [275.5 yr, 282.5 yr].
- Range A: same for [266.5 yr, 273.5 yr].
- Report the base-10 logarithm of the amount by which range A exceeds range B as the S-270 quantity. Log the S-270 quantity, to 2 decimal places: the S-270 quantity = -0.12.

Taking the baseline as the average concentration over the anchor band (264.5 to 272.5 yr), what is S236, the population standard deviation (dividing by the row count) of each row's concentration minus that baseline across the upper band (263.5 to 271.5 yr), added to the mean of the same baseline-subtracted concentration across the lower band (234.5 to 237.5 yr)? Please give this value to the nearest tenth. -1.6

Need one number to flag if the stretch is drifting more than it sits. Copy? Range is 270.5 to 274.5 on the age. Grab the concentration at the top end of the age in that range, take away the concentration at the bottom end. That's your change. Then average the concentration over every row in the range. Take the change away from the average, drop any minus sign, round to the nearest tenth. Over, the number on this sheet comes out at 23.5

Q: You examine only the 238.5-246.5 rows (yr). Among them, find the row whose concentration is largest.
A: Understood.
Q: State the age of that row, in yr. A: 244.0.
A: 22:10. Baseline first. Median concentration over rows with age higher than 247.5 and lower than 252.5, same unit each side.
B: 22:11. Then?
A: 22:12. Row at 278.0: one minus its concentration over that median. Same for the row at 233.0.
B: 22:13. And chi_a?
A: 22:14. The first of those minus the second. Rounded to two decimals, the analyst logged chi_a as -0.12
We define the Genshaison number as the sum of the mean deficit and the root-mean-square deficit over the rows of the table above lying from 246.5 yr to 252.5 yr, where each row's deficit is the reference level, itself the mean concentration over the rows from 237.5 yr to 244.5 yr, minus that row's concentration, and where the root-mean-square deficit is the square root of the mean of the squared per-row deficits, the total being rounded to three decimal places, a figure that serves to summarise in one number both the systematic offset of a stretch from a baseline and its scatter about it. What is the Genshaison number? 0.067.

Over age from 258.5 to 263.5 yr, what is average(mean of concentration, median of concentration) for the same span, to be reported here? 24.1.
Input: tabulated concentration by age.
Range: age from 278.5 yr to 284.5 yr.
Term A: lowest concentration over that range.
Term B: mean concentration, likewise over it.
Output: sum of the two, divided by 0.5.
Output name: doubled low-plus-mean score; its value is 100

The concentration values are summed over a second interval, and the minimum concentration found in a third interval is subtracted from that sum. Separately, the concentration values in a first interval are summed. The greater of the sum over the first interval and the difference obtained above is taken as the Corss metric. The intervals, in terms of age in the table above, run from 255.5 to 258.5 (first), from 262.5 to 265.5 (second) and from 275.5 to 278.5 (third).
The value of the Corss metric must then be 72.7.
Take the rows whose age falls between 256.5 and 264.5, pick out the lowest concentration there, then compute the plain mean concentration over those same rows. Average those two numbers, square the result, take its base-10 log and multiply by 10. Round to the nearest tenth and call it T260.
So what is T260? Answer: 27.5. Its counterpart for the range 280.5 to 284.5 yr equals 27.9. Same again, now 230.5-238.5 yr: 26.9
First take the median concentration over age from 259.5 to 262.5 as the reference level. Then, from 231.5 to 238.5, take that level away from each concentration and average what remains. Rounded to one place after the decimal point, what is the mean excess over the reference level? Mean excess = -1.7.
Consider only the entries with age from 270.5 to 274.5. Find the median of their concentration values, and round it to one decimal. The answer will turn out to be 24.2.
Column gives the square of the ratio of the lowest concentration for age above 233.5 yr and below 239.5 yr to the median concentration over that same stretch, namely 0.93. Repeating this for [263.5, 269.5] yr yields 0.97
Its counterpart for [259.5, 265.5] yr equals 0.92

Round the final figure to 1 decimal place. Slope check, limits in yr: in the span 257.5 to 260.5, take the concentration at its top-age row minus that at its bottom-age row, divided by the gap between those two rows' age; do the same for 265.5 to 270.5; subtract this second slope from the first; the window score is 0.1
